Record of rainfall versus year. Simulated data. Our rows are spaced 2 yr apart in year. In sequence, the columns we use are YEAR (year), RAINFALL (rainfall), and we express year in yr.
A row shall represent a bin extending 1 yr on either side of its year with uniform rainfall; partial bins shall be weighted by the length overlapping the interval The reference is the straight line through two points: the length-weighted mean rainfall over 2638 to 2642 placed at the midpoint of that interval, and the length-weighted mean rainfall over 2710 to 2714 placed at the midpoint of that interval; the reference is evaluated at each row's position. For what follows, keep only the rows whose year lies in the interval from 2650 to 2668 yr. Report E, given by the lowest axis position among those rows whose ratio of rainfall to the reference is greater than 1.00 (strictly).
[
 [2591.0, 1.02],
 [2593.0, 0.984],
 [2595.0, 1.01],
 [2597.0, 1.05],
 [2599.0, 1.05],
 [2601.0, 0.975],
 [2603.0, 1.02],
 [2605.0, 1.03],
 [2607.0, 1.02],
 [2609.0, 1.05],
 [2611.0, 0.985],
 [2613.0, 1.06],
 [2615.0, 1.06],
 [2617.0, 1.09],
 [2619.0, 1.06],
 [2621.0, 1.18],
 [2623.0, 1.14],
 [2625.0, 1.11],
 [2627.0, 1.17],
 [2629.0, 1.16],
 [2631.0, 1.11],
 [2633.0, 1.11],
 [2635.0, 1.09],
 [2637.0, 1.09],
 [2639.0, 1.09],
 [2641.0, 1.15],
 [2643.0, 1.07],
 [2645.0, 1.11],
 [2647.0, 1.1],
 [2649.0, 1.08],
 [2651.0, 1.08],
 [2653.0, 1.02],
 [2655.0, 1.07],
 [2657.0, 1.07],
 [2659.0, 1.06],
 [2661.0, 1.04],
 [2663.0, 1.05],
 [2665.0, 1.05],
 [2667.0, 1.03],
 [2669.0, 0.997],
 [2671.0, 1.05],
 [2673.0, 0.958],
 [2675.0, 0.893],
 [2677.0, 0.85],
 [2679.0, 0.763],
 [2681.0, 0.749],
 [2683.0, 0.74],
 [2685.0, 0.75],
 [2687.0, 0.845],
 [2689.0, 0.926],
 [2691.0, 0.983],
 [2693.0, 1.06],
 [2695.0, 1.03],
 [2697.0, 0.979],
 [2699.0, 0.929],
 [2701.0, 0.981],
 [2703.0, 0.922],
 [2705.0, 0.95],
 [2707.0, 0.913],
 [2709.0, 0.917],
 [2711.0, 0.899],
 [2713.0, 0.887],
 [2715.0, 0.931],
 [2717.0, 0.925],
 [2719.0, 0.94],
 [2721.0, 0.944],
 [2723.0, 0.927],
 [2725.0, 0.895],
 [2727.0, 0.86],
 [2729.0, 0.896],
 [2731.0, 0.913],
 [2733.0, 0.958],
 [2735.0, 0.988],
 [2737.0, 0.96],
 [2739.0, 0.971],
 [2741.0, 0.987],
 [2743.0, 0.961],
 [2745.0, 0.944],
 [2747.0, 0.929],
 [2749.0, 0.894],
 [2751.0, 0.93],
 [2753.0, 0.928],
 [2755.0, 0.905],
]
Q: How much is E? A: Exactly 2657.0 yr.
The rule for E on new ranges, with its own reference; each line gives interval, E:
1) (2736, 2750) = 2737.0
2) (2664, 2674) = 2665.0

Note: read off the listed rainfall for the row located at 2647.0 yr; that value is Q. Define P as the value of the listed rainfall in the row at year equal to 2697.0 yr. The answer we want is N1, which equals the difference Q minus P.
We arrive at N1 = 0.12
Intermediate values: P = 0.979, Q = 1.1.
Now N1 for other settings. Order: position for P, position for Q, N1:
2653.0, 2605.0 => 0.01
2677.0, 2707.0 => 0.06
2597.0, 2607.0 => -0.03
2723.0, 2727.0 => -0.07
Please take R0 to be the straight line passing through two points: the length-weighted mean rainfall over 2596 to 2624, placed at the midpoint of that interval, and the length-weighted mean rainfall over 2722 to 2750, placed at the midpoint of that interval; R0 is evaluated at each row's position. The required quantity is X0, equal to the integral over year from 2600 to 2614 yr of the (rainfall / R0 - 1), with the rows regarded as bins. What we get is -0.5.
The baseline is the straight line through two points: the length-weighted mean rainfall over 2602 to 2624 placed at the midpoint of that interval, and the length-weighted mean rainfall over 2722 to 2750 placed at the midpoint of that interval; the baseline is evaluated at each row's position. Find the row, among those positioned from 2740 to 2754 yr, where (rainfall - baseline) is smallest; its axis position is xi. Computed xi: 2749.0 yr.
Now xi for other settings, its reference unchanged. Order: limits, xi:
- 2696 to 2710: 2707.0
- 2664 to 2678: 2677.0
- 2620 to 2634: 2625.0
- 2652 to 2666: 2653.0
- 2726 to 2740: 2727.0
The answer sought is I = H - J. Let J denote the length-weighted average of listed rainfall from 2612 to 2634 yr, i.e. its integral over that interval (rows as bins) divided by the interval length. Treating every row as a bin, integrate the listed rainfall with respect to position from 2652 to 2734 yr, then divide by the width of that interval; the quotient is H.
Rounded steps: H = 0.94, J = 1.11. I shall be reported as -0.17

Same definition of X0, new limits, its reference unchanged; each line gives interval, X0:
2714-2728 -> -0.5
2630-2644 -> 1.0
